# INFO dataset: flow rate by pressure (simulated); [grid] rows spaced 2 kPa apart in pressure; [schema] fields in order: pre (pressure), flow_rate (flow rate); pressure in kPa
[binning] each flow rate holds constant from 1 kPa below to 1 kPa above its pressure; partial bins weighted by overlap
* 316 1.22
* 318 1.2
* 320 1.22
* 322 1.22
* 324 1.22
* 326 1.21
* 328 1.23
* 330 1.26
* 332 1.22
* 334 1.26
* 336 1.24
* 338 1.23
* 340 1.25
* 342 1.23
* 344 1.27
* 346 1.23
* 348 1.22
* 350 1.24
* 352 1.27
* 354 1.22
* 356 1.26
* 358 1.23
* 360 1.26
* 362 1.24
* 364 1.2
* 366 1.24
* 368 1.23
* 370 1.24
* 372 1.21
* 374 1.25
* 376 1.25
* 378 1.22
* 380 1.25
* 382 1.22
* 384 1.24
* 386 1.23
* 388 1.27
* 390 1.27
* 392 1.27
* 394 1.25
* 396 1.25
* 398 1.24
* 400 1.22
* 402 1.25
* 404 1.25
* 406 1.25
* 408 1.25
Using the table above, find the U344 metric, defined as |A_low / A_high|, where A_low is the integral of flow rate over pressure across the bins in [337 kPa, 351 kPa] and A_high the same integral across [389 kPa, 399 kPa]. 1.4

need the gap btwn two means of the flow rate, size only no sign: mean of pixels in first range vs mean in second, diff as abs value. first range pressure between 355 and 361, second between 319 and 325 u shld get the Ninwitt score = 0.0300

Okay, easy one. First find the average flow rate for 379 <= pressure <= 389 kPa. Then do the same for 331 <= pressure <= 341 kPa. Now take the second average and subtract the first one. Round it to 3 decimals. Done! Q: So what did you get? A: -0.002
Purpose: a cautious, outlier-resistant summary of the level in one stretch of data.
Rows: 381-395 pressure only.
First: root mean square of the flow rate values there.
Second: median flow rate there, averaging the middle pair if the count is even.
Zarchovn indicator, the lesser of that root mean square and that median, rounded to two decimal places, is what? 1.25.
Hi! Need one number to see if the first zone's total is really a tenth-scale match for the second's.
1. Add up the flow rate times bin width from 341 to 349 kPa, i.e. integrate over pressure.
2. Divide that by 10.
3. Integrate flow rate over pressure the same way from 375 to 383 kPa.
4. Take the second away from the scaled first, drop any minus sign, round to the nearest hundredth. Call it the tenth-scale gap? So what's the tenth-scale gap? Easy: 8.89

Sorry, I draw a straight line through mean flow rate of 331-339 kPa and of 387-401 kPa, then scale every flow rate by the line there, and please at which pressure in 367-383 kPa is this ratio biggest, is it 374 kPa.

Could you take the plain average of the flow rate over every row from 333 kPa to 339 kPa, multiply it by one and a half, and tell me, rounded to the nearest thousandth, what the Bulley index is 1.865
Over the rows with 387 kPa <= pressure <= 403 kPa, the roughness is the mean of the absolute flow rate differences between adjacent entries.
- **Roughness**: 0.011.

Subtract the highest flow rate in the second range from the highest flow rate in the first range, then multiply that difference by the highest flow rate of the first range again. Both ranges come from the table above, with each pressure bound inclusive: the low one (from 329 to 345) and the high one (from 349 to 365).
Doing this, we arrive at 0.000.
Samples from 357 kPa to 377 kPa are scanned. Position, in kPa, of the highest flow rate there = 360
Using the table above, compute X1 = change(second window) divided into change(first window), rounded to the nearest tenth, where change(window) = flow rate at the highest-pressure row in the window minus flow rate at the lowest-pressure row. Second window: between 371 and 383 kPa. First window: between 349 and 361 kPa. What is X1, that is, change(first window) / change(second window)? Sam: 2.0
